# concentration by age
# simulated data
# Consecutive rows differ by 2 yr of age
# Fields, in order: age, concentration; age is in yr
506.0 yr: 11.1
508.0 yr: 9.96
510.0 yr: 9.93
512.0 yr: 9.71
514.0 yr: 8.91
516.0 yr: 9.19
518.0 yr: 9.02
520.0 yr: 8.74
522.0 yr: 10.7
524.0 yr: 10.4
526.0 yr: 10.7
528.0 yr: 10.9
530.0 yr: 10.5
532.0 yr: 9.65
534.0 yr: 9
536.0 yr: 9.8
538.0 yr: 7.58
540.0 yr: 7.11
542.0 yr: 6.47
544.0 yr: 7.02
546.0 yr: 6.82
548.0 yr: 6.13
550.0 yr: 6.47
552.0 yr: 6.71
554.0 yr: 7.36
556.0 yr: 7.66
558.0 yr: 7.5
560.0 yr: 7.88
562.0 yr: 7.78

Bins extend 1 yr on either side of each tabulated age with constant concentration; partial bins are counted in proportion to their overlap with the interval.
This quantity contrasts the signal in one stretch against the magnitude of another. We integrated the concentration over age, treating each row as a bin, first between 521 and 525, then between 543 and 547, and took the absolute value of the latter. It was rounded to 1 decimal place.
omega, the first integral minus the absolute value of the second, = 14.5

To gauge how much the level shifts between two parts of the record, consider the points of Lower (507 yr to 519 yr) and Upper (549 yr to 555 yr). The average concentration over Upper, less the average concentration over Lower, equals -2.6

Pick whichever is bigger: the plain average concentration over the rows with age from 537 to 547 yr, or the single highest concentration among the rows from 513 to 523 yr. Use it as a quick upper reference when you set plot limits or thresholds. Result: 10.7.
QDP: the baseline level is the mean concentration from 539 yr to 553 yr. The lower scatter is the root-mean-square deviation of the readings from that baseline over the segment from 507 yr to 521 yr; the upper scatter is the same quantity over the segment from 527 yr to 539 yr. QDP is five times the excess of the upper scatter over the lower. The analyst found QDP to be 1.9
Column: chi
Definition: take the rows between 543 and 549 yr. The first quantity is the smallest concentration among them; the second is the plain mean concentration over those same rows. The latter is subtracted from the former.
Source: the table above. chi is -0.53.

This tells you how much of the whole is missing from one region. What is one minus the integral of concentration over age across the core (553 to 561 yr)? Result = -60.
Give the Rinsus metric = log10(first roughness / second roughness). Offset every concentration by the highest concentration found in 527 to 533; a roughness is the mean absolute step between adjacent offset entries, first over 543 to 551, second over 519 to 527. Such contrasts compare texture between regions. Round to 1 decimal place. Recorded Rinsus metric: -0.3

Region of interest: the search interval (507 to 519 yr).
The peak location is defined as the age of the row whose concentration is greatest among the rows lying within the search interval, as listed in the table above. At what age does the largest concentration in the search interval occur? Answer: 508.0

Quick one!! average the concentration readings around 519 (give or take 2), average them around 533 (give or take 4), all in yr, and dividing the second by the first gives 1.10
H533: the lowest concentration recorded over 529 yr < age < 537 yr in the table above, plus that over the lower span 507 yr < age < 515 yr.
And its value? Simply 17.9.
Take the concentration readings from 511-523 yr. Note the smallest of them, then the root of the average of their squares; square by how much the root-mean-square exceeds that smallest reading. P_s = 0.44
